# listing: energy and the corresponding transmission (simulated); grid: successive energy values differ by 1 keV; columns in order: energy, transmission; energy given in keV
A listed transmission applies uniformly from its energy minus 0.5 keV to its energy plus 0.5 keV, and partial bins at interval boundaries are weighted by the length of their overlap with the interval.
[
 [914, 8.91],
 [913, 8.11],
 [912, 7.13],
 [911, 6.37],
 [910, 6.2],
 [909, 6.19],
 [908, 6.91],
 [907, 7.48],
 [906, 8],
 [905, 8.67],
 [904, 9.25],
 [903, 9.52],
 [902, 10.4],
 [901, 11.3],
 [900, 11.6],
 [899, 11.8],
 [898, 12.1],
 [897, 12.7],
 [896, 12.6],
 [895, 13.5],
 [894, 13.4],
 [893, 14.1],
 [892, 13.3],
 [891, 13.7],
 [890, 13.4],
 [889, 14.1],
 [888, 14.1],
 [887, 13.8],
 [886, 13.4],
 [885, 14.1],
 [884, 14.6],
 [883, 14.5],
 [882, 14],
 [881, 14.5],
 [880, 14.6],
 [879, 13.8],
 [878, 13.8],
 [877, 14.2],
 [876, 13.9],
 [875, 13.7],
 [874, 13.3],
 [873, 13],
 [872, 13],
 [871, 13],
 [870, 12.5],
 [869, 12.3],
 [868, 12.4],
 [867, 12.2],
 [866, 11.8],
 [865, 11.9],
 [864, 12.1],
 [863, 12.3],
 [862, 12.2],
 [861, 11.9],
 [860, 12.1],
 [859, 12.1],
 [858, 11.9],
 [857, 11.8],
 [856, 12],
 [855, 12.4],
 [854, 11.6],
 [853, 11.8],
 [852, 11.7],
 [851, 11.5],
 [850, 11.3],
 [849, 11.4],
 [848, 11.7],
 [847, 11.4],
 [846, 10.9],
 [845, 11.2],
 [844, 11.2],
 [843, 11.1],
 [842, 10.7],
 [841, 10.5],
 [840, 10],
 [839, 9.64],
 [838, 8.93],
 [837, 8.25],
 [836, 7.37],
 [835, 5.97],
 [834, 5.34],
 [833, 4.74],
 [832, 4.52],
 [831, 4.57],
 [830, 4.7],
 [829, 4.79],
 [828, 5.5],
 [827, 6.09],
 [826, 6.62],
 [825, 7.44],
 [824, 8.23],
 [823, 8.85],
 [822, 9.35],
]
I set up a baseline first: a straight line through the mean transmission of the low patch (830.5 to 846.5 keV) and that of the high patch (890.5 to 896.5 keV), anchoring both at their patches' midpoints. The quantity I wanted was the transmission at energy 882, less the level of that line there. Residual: 1.61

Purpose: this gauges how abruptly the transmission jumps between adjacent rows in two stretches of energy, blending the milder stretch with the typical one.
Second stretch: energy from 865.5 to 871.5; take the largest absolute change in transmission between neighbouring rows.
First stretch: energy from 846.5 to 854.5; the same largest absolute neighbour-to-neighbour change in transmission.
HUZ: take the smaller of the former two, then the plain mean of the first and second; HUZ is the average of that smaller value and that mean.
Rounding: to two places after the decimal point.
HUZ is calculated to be 0.35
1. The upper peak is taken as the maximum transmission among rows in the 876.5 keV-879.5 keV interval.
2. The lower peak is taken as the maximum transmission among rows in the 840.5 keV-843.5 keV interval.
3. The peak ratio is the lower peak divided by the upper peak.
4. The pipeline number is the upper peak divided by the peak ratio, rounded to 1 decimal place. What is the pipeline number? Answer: 18.2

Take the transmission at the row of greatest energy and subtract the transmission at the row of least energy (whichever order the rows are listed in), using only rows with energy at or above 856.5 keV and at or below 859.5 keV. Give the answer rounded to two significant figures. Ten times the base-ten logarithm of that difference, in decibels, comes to -5.2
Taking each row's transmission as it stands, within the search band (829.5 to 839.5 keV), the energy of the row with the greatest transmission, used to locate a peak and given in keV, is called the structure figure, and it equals 839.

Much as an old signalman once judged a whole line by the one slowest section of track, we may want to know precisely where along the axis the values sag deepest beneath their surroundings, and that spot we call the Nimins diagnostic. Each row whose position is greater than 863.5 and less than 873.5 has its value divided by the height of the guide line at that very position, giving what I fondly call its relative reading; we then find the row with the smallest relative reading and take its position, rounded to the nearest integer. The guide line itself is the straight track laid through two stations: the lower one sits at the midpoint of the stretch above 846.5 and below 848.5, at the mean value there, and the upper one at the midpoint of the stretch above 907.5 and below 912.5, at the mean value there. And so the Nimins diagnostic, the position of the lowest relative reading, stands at 866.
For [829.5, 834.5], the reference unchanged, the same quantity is 832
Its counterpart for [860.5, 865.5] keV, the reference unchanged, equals 861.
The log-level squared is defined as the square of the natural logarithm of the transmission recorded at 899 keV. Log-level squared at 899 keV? 6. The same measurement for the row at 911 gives 3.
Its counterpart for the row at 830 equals 2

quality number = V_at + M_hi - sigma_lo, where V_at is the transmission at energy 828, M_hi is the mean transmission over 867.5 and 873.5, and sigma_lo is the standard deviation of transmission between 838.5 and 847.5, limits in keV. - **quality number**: 18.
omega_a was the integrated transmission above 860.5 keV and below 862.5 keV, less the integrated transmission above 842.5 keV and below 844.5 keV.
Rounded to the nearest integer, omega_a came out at 2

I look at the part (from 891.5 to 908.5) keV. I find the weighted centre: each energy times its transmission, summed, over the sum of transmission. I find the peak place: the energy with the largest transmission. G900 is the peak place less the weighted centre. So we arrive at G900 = -6.0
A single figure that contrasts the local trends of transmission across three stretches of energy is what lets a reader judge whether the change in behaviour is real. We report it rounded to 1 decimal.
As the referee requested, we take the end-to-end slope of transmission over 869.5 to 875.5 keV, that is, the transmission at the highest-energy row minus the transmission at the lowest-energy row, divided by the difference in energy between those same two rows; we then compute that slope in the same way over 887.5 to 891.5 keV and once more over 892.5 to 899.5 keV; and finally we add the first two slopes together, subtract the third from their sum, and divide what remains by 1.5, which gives 0.3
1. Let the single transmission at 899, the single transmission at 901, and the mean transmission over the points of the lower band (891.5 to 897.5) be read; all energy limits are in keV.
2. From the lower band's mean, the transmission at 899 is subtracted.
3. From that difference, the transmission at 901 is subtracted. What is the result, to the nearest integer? -10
